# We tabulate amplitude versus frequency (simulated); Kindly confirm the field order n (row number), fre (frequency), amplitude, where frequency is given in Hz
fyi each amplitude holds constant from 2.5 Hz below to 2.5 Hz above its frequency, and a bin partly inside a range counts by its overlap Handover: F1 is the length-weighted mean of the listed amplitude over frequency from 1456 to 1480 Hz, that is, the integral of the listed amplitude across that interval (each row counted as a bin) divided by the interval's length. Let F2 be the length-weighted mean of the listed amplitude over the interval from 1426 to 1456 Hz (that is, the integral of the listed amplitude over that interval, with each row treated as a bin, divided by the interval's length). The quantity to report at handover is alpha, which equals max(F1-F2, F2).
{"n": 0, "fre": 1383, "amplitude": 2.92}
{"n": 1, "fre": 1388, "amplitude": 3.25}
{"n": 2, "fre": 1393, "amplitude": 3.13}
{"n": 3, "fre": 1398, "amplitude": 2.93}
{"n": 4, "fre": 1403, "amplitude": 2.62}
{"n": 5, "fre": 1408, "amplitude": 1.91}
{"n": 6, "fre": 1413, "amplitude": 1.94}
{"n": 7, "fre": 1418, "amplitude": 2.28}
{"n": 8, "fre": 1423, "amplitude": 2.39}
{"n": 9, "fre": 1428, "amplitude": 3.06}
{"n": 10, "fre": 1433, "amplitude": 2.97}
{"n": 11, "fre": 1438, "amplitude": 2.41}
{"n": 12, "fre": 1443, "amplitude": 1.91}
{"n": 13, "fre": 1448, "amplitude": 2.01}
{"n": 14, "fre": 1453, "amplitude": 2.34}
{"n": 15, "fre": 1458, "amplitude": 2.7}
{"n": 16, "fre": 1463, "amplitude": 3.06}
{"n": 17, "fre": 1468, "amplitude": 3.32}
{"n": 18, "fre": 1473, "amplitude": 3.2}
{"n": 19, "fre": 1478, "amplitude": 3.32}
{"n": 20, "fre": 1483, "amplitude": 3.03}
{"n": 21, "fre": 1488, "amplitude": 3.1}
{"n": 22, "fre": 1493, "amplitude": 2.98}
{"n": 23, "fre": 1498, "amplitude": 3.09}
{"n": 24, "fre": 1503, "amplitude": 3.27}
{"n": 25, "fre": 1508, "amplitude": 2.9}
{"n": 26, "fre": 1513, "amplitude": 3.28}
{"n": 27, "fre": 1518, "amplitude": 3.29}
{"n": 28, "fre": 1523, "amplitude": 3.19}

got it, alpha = 2.4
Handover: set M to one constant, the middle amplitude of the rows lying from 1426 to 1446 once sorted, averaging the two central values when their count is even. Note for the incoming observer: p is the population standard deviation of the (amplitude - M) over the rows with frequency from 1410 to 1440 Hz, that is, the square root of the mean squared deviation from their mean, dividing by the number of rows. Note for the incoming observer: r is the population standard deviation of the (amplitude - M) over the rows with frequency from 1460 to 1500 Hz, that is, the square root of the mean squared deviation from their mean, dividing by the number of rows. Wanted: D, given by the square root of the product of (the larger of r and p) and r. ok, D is 0.22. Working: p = 0.39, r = 0.12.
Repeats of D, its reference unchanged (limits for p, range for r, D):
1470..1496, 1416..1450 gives 0.41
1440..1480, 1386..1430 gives 0.51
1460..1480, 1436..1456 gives 0.21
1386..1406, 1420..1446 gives 0.42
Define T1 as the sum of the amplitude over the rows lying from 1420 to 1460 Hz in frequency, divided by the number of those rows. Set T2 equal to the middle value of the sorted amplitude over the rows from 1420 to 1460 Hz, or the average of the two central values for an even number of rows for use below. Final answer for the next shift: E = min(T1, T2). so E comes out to 2.4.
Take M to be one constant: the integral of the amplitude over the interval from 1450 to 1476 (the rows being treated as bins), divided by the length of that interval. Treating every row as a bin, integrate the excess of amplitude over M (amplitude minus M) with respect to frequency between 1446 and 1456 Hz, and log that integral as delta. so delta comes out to -7.0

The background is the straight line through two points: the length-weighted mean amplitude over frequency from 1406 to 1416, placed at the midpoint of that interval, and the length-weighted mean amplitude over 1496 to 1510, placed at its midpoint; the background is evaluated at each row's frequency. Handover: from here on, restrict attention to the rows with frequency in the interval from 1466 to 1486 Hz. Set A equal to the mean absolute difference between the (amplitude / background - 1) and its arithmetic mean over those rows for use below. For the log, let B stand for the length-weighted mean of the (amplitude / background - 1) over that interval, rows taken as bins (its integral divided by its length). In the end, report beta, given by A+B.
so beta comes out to 0.22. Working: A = 0.05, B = 0.17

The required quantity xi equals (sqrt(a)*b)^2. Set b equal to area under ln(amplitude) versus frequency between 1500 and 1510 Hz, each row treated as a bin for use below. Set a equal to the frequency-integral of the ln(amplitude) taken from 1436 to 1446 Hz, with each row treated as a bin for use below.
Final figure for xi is 960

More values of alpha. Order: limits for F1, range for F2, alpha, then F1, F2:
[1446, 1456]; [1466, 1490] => 3.2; 2.2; 3.19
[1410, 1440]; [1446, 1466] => 2.6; 2.5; 2.56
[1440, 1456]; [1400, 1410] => 2.3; 2.1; 2.32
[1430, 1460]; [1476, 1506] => 3.1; 2.4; 3.12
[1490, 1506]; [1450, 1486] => 3.0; 3.1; 2.98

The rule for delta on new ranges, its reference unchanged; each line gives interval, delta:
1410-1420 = -8.2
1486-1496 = 1.3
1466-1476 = 3.5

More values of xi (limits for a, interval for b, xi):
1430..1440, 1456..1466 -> 1132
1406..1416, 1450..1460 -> 546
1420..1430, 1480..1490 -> 1237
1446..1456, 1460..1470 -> 1041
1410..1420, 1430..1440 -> 729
